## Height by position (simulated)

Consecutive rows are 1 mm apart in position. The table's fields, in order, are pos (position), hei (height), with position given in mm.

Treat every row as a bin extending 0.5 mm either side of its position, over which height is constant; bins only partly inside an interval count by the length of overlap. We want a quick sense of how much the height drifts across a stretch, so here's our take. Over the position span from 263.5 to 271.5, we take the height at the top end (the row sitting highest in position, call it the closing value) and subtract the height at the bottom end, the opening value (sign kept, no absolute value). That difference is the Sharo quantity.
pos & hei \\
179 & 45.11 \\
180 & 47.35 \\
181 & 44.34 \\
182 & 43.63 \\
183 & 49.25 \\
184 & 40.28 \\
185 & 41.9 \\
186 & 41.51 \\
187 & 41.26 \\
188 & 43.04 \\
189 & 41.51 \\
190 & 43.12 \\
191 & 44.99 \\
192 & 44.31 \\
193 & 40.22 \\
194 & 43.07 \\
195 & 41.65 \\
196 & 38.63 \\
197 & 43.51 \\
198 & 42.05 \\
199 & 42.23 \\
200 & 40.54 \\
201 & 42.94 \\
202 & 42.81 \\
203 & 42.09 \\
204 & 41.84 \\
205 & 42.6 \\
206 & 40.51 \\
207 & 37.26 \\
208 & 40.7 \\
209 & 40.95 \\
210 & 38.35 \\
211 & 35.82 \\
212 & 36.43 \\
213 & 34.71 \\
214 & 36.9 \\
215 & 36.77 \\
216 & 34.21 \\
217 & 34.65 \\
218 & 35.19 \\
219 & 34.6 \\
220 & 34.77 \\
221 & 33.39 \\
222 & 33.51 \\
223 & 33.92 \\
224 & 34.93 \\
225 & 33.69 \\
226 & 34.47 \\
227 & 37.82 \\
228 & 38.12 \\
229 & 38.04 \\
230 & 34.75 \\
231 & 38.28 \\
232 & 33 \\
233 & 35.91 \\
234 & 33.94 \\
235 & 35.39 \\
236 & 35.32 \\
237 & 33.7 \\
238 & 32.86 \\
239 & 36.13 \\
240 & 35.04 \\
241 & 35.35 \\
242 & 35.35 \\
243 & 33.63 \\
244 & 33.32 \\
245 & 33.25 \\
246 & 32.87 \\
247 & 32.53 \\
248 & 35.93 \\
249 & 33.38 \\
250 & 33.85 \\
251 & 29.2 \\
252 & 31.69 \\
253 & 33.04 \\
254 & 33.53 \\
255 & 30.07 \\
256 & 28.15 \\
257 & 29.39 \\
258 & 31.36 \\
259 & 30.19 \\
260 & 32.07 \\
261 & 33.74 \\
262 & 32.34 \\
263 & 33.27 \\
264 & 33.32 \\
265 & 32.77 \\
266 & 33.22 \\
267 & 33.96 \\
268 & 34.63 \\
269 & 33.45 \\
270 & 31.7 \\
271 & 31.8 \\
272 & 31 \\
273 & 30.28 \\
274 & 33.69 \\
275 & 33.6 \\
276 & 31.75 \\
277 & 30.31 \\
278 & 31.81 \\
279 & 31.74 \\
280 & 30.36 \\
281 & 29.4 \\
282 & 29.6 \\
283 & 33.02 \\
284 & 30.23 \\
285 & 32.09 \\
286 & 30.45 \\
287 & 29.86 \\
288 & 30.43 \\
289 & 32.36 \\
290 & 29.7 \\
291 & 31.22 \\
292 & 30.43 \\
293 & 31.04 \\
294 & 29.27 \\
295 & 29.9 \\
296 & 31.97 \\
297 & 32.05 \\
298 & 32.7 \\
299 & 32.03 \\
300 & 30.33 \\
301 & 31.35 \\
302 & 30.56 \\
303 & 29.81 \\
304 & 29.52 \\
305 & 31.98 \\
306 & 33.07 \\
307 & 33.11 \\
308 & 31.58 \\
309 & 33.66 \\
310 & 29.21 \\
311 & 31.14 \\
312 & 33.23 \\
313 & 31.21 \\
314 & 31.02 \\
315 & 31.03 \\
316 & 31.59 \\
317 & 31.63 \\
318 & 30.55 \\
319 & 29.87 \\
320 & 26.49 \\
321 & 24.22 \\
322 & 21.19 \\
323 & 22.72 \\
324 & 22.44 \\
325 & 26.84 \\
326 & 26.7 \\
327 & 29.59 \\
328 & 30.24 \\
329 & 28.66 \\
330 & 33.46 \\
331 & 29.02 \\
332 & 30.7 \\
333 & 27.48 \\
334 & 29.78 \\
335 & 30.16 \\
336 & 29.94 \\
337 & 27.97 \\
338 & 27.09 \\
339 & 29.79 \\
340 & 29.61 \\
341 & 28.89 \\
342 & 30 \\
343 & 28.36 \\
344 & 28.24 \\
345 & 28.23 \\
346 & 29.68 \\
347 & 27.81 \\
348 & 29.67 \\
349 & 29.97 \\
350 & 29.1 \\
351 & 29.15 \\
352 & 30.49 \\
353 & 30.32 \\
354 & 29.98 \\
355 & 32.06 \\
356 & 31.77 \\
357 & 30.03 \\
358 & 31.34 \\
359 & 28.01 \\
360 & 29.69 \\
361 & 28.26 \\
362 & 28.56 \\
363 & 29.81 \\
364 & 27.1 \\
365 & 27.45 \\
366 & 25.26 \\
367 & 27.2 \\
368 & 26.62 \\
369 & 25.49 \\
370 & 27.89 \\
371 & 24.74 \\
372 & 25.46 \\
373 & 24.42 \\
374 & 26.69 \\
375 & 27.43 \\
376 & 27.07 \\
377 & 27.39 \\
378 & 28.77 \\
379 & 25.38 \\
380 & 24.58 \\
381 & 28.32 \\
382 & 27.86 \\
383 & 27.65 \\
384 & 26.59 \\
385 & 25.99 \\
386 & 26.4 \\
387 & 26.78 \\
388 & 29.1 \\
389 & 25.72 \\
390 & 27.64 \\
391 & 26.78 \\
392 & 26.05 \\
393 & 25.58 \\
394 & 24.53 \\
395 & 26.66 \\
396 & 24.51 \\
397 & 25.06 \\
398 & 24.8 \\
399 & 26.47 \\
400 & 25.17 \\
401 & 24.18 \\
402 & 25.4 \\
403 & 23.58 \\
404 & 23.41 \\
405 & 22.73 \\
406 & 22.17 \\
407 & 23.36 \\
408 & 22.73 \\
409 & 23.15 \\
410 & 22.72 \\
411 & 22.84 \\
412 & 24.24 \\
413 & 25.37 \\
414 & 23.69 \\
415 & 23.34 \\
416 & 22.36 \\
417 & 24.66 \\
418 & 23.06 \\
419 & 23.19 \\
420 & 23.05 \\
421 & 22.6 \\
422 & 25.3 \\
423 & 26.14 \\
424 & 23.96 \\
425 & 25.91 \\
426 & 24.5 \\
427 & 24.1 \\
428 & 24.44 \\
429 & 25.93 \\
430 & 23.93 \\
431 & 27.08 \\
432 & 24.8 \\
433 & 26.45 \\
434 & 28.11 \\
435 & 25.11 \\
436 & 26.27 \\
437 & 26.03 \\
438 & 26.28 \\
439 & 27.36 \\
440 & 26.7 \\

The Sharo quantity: -1.5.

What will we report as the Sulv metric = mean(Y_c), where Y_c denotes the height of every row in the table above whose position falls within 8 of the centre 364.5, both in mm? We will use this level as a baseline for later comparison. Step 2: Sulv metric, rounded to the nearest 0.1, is 27.7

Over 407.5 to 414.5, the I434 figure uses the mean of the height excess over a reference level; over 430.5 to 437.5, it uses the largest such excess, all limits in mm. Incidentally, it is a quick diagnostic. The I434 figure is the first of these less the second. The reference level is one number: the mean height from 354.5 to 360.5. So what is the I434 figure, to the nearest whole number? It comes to -5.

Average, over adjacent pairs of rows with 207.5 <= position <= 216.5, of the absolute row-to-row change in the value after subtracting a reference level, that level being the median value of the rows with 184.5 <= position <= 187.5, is 1.57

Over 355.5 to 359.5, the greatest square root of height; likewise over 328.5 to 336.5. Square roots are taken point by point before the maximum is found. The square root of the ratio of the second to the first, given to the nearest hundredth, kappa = 1.01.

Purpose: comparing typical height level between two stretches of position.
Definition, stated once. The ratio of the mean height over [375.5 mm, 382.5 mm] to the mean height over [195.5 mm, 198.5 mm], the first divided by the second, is 0.65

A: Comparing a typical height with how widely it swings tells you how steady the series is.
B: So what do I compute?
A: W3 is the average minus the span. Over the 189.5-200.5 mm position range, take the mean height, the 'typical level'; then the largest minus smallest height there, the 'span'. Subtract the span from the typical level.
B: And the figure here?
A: 36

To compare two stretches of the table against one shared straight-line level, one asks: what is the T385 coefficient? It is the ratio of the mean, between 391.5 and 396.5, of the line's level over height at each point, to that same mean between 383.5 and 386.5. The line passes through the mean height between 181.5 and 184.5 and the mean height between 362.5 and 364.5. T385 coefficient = 1.00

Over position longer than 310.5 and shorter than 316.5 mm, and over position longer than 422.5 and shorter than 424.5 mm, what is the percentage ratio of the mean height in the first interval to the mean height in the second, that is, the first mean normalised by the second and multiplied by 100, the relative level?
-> 126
